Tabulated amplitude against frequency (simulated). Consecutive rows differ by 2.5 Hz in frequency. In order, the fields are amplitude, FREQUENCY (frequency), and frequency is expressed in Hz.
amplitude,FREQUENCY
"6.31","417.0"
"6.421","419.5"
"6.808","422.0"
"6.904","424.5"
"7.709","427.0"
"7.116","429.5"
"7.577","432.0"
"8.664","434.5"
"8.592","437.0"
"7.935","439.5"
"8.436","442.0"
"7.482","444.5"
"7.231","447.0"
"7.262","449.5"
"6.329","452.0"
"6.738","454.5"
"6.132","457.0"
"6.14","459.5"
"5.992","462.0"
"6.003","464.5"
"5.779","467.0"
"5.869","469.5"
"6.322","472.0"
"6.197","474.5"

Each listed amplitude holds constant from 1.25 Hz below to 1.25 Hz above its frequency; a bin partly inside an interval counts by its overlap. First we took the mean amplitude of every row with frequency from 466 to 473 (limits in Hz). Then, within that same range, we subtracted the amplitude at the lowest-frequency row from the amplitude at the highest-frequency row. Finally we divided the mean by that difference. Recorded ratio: 11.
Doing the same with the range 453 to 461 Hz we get -11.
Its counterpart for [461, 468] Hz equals -28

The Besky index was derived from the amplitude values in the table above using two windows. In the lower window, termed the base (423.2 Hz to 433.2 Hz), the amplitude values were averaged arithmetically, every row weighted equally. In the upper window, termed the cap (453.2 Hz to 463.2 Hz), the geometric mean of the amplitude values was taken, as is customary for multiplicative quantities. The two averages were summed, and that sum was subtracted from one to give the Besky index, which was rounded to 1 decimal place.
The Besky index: -12.6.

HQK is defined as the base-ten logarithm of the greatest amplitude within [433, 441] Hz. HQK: 0.94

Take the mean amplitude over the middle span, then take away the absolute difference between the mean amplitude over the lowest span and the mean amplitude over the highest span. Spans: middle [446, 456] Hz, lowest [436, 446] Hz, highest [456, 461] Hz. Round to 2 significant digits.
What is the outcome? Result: 4.9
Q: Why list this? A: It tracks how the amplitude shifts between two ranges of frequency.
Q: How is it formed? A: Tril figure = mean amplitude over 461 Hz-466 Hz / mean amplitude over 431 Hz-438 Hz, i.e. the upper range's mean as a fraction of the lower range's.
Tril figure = 0.72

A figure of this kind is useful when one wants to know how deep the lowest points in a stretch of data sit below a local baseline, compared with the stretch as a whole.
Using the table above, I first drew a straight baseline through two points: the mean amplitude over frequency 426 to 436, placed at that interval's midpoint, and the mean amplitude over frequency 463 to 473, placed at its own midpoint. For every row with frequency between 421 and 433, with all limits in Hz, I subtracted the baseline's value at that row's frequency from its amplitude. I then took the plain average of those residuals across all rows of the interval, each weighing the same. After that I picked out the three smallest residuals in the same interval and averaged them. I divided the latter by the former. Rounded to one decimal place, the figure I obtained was 1.5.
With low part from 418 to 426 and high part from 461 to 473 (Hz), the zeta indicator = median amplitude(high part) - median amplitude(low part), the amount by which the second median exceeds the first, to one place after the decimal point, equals -0.8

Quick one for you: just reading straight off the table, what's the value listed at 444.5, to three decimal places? 7.482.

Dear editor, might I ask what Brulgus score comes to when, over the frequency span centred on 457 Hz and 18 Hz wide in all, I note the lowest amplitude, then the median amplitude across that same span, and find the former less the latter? -0.1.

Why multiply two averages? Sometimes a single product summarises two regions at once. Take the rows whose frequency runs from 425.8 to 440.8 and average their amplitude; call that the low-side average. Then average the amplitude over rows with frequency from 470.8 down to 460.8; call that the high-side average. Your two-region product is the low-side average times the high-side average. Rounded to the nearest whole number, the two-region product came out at 47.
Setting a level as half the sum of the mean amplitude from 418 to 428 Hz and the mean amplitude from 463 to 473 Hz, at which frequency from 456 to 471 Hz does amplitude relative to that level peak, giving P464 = 459.5 Hz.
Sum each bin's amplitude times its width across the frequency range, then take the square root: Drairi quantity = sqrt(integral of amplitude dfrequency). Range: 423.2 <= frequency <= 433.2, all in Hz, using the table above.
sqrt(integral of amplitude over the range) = 8.6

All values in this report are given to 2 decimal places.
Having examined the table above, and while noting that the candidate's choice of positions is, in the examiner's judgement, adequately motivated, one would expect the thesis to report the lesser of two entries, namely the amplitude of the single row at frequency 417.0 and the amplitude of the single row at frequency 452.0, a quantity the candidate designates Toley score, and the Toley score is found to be 6.31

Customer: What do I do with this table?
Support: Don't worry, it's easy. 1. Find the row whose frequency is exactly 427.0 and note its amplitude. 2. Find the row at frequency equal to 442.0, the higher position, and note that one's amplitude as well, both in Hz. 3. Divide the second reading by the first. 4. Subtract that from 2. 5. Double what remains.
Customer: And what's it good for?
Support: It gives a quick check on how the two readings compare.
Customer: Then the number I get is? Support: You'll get 1.8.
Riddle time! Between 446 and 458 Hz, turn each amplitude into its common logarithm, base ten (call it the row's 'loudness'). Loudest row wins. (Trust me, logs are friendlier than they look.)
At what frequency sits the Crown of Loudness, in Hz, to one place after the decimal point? 449.5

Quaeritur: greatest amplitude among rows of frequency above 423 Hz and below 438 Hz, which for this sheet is 8.664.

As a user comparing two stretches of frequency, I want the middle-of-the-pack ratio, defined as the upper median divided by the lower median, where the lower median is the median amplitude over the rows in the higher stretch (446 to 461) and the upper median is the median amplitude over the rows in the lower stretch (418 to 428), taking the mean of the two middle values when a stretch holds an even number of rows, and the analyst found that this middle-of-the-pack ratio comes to 1.05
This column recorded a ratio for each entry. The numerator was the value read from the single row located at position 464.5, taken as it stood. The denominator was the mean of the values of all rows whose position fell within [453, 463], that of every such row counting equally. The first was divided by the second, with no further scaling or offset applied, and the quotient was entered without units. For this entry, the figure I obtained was 0.96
